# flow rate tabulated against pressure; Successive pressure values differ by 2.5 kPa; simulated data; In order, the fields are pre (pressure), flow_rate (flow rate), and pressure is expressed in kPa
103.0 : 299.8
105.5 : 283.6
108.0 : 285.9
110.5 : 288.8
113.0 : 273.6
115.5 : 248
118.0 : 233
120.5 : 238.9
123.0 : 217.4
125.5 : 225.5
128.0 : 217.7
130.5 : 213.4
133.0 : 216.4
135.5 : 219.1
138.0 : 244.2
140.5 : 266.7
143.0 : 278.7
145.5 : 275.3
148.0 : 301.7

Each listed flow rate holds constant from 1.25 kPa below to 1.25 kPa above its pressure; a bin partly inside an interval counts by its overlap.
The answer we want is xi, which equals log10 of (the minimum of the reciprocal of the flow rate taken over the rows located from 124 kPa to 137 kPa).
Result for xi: -2.35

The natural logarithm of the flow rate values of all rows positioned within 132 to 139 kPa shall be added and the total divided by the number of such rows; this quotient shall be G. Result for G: 5.42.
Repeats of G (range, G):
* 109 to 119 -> 5.56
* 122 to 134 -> 5.38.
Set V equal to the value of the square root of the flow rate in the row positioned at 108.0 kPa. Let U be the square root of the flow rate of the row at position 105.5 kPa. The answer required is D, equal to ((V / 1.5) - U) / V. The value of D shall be -0.33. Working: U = 16.8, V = 16.9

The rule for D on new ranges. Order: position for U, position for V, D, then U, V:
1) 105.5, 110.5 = -0.32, 16.8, 17.0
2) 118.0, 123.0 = -0.37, 15.3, 14.7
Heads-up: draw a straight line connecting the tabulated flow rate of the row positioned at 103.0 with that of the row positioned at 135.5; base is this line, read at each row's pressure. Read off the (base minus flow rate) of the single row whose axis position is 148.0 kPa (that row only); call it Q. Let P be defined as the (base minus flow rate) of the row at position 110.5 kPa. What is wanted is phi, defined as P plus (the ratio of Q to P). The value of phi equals 7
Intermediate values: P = -8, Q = -114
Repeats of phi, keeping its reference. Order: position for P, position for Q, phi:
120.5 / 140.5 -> 14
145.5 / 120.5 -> -81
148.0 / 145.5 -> -113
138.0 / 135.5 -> -31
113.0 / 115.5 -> 17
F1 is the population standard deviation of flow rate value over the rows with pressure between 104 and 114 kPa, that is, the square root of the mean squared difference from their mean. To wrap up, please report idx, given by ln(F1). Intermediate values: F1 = 5.7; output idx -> 1.74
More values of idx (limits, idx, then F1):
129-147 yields 3.29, 26.8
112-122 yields 2.74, 15.5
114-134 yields 2.46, 11.7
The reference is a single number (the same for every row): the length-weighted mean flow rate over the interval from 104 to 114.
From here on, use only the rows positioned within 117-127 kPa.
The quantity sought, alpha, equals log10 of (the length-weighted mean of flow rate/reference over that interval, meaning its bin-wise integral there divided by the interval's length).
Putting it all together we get -0.094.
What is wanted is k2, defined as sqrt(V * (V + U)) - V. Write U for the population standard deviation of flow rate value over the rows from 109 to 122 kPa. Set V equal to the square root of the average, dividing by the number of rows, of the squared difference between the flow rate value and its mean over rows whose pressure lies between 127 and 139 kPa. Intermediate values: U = 21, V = 11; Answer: 8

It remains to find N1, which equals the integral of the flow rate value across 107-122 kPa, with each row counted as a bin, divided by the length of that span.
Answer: 260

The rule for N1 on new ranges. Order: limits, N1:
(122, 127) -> 221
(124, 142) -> 230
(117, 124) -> 230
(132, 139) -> 226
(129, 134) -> 215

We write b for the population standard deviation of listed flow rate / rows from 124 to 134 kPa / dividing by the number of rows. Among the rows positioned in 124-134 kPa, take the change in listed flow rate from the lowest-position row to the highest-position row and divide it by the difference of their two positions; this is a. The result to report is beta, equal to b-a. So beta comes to 6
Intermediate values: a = -1.2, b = 4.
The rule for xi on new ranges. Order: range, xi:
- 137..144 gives -2.45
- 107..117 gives -2.46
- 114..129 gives -2.39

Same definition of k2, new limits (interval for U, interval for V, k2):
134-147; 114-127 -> 8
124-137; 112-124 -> 2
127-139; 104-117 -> 5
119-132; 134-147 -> 4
